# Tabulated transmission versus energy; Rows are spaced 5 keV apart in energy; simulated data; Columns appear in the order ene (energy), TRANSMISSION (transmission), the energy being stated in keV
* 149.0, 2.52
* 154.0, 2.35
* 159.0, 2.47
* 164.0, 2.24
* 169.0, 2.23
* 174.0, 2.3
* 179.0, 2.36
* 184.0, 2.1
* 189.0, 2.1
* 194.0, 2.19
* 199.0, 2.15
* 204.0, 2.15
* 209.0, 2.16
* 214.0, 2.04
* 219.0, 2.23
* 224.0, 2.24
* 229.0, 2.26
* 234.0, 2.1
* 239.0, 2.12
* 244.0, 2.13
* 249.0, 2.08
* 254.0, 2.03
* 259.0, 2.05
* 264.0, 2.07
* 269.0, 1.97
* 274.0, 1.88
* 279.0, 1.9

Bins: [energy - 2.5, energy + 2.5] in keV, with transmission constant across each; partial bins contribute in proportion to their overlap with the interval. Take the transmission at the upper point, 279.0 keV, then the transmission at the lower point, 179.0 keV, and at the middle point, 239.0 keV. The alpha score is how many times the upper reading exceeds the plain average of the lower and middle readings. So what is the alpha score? 0.848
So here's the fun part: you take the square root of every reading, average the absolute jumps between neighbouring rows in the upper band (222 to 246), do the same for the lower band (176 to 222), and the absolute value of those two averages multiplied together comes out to 0.0005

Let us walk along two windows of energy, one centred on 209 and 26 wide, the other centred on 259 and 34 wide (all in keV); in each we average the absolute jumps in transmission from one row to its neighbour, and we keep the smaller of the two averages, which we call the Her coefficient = 0.055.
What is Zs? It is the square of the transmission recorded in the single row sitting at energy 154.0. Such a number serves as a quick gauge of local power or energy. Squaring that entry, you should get 5.5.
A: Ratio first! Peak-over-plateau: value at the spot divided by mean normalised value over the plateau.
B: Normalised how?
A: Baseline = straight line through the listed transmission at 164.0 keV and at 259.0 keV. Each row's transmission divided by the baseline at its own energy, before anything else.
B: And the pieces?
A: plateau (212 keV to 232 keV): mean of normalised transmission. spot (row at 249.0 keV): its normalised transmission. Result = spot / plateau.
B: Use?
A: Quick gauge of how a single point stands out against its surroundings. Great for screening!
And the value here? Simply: 0.97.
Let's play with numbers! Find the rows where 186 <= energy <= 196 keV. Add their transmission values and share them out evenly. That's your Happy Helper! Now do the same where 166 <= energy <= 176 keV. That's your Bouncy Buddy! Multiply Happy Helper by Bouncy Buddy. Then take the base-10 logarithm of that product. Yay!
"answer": 0.69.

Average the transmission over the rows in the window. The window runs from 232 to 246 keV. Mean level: 2.12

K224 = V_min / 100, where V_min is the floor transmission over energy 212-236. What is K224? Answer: 0.0204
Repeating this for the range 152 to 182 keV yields 0.0223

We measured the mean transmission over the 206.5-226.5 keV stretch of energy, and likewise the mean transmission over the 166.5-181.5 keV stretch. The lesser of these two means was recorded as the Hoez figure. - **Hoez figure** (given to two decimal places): 2.17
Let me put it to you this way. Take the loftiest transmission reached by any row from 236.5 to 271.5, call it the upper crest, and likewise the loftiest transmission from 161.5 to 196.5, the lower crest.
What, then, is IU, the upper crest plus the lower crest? 4.5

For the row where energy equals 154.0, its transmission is 2.35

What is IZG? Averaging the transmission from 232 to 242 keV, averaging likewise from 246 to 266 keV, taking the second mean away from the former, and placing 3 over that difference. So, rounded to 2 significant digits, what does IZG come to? 57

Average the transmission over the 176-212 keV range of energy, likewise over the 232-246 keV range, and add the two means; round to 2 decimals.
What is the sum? 4.29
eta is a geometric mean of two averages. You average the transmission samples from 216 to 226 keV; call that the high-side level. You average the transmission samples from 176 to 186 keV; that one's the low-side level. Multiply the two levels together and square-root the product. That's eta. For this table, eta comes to 2.23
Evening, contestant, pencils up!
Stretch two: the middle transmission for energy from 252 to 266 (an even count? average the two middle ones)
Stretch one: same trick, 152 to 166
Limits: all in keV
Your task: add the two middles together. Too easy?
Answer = 4.40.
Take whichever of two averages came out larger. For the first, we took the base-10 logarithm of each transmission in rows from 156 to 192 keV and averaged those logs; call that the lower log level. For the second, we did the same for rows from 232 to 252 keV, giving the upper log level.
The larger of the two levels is 0.353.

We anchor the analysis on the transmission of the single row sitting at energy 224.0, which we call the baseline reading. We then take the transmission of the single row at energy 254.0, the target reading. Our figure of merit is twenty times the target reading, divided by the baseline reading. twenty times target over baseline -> 18.1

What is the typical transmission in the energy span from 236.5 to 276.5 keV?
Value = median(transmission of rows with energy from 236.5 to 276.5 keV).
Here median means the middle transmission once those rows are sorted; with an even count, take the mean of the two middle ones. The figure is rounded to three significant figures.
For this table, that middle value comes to 2.06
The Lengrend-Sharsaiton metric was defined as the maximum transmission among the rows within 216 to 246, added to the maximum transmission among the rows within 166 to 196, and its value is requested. 4.62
